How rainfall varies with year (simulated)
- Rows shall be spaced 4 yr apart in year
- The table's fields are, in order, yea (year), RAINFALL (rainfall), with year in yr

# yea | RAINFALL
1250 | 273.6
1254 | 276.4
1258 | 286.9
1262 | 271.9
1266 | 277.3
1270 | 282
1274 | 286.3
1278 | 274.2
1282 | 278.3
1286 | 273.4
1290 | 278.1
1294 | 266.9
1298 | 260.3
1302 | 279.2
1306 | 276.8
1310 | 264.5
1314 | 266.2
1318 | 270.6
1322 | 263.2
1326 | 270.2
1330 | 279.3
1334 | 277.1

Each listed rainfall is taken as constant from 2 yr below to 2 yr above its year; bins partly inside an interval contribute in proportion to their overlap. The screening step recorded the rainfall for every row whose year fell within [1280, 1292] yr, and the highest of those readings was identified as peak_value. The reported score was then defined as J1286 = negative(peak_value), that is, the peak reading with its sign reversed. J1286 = -278.3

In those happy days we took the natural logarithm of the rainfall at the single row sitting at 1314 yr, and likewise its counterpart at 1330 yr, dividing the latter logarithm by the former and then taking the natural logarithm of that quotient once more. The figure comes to 0.009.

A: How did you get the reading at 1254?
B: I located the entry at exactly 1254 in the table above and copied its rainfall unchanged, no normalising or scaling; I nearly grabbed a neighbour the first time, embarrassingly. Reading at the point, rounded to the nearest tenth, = 276.4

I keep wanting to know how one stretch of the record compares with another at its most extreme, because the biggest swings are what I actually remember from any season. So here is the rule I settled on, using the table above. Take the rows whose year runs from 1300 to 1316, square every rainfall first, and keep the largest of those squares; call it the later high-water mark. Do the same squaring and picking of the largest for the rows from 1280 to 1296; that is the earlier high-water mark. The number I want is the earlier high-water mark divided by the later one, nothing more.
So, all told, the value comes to 0.99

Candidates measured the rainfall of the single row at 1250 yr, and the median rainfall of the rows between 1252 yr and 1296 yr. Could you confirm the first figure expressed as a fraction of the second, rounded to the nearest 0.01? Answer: 0.99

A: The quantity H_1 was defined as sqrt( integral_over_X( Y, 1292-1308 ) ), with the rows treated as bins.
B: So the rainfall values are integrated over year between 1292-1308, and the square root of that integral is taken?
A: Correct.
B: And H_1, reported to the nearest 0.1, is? 65.8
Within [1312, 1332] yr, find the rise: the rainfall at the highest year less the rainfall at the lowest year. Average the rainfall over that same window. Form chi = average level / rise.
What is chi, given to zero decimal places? 21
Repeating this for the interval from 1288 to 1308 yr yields -209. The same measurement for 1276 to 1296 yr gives -38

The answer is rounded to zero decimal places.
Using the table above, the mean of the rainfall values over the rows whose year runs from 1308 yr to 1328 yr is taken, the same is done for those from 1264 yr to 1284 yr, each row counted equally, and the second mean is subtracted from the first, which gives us -13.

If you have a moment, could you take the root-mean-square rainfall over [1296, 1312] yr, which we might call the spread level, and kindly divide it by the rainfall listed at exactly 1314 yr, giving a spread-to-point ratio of 1.02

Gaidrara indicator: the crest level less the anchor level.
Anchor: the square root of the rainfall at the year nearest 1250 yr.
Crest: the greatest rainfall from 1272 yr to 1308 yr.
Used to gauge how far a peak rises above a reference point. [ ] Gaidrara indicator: 270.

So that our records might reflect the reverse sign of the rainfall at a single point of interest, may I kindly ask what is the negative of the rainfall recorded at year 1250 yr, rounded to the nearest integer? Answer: -274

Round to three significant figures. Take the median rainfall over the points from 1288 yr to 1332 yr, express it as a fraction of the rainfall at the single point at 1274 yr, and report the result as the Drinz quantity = 0.944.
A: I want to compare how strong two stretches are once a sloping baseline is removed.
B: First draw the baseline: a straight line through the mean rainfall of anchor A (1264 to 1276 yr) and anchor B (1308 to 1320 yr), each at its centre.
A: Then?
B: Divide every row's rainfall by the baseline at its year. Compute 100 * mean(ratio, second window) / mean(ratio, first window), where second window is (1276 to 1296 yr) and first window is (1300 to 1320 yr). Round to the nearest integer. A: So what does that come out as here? 98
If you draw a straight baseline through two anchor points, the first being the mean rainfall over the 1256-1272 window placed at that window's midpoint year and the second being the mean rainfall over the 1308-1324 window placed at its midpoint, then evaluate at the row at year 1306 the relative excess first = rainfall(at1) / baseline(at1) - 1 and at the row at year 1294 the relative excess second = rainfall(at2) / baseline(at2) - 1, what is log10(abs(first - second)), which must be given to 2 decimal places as -1.32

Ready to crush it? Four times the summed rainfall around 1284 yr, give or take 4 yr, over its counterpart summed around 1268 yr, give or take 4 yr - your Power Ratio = 3.95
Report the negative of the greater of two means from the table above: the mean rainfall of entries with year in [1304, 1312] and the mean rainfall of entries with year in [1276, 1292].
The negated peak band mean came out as -276.0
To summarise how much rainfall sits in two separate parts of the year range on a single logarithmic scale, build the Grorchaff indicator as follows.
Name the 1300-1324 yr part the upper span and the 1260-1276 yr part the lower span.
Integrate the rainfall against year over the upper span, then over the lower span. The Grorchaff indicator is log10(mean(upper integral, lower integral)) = 3.74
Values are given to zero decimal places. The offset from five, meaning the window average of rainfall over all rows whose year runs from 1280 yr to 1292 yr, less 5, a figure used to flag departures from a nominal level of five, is 272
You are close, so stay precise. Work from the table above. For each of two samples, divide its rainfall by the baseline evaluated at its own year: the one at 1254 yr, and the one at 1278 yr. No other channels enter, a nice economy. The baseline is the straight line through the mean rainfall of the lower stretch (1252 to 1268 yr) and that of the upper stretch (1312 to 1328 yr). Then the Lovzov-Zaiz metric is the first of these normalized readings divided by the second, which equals 0.993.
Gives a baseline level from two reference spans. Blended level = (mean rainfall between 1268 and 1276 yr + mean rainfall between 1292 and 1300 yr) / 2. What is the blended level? 274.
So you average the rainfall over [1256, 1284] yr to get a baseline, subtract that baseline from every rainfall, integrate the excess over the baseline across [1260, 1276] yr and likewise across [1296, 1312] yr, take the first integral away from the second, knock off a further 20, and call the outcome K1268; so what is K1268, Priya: -167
